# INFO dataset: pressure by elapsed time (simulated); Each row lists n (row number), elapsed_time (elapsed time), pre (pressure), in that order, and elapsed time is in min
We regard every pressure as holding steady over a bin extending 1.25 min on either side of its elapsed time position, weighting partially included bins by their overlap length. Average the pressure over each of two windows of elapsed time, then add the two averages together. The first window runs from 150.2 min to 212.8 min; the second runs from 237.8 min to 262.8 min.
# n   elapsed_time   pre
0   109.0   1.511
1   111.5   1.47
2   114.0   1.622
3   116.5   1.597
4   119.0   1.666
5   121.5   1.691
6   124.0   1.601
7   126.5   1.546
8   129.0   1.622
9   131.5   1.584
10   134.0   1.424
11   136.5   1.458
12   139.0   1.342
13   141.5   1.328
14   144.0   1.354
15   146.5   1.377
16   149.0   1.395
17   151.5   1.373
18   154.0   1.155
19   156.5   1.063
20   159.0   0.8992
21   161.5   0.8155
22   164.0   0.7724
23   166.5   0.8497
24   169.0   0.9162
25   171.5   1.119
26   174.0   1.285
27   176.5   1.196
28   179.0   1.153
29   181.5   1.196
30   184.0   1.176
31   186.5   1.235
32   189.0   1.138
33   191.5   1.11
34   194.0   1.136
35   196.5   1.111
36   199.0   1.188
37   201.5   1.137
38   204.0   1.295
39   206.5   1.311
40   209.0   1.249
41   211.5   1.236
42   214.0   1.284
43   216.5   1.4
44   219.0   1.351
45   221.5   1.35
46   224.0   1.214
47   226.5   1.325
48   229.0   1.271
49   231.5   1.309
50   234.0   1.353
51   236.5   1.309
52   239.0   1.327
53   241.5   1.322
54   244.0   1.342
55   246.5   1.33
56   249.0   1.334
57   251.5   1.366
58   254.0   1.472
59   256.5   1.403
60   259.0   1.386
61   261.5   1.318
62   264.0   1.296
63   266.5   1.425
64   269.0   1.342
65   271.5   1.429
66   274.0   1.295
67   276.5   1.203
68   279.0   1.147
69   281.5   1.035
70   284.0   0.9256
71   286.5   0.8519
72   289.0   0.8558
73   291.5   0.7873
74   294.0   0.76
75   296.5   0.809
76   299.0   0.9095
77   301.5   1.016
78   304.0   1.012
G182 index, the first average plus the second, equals 2.48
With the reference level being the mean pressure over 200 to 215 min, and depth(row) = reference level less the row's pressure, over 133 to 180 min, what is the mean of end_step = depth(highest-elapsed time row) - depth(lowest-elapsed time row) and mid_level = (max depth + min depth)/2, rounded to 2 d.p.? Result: 0.20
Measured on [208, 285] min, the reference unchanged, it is 0.19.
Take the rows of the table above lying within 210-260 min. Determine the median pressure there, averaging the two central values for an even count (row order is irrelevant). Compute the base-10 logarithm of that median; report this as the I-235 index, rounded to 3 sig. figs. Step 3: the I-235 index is 0.125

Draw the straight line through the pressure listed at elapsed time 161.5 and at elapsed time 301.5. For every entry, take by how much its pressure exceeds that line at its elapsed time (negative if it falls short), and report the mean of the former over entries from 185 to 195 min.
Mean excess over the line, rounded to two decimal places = 0.30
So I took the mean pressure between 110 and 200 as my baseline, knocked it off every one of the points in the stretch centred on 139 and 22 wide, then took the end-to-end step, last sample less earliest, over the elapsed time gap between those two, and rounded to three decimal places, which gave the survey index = -0.011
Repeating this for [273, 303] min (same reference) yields -0.010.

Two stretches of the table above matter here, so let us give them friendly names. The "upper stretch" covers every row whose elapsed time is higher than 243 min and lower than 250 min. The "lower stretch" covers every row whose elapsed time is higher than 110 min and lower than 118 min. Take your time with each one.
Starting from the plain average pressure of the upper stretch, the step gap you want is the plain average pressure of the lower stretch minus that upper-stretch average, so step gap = 0.23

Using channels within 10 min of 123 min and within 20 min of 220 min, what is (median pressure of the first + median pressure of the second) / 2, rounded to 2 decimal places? 1.46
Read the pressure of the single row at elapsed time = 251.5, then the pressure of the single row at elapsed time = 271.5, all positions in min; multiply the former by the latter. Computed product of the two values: 2.0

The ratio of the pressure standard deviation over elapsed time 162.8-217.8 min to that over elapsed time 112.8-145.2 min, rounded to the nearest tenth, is 1.2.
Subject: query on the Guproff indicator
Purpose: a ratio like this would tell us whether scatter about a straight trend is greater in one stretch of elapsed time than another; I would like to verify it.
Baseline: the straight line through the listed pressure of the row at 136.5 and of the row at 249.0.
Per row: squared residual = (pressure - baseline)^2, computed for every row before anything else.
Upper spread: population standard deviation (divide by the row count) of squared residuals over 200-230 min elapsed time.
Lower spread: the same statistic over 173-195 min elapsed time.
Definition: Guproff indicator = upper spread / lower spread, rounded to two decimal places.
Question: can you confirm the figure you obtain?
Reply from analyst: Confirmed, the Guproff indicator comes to 0.84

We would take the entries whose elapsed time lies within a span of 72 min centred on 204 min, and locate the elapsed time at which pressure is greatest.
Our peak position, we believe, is 216.5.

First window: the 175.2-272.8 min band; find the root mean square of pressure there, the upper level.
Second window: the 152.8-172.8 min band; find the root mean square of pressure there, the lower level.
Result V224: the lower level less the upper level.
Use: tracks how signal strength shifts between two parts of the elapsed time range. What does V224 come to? -0.33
